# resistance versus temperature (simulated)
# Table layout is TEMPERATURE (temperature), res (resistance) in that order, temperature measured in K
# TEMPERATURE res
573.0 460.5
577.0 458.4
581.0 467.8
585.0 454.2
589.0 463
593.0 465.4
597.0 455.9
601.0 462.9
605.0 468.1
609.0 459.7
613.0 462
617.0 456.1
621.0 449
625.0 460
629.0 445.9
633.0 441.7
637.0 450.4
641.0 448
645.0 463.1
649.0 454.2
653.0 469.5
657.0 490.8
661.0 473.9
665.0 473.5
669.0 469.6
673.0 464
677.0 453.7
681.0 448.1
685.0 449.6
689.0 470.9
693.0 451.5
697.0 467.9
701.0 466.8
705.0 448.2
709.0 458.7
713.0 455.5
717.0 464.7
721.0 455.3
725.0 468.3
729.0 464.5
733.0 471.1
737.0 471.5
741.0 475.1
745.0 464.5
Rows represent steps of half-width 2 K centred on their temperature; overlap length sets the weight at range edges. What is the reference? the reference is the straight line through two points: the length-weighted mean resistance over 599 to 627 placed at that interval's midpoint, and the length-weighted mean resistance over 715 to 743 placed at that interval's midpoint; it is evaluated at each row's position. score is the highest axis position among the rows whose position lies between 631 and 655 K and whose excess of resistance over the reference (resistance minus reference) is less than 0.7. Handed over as 649.0 K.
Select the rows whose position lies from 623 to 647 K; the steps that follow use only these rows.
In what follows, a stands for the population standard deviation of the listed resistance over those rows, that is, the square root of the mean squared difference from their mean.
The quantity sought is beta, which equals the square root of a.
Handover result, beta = 2.8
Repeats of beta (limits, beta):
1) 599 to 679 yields 3.4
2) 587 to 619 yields 2.0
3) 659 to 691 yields 3.2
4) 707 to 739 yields 2.5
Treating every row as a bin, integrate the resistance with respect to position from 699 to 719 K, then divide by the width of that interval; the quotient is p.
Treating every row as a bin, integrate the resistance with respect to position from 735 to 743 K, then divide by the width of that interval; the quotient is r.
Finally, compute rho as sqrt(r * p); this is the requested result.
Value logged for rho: 466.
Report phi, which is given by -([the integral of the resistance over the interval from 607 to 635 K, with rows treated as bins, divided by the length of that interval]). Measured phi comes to -453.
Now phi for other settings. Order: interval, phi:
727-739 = -469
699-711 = -458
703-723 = -456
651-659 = -480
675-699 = -457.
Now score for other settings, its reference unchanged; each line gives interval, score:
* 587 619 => 617.0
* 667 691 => 685.0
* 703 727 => 721.0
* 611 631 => 629.0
